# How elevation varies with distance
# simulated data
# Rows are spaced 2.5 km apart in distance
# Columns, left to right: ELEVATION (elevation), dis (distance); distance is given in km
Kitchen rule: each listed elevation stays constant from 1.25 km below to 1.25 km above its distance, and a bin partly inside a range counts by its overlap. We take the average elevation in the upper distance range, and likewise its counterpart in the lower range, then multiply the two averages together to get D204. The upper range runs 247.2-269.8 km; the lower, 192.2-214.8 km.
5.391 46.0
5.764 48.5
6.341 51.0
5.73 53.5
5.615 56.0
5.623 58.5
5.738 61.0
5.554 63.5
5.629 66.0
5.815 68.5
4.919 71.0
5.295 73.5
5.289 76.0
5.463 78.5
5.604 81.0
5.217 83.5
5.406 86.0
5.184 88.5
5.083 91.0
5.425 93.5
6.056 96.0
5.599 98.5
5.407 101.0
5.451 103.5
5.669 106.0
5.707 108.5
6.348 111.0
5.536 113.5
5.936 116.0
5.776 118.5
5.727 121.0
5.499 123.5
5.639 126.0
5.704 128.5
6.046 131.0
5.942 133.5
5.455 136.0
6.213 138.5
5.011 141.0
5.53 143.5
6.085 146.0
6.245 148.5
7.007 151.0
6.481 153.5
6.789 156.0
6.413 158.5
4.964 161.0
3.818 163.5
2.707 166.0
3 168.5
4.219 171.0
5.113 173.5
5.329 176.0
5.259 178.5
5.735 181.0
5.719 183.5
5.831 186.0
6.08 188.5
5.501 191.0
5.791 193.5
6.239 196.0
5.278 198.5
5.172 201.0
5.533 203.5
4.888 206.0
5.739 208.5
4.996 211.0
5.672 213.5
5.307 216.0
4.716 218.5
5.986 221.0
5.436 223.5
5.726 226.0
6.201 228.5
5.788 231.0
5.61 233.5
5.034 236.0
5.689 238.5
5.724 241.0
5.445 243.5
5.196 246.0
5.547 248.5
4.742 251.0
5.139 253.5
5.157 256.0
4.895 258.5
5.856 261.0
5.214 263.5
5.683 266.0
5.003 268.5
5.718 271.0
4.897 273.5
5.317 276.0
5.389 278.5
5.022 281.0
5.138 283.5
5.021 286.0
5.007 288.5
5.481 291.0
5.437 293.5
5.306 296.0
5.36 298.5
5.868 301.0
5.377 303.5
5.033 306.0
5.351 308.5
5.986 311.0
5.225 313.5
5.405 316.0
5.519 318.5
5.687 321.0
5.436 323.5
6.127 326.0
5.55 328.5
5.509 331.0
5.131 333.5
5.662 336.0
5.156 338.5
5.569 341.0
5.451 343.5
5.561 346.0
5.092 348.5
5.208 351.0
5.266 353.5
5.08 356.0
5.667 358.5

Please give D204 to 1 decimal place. 28.8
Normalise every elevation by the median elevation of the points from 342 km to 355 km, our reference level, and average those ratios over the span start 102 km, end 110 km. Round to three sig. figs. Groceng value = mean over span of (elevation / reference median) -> 1.07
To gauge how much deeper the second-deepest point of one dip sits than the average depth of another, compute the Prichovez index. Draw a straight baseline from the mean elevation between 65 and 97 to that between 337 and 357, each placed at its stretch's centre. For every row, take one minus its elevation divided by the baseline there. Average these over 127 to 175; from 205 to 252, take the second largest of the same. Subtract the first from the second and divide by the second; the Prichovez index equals 1.0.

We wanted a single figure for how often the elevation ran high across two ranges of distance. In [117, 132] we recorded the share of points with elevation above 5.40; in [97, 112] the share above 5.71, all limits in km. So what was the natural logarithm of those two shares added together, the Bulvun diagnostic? 0.2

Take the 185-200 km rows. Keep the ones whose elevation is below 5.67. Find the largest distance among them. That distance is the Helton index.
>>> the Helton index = 198.5 km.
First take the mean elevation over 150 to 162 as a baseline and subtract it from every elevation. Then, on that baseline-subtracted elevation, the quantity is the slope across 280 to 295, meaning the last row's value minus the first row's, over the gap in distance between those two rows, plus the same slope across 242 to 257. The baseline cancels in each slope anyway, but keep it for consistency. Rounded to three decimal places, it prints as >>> 0.010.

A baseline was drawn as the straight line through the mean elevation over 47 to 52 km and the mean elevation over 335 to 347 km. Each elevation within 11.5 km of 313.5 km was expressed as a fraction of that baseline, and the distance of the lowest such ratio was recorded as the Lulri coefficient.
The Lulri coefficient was 306.0 km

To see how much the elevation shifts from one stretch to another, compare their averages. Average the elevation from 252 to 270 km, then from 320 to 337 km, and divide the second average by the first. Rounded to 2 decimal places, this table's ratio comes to 1.06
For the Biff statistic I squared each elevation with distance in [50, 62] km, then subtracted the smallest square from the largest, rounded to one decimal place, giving 8.7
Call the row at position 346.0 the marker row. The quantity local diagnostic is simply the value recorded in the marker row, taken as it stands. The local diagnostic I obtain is 5.561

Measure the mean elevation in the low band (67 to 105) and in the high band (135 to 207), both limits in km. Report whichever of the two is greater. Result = 5.43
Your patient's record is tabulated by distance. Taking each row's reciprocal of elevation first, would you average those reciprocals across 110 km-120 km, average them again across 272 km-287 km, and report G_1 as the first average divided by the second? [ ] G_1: 0.87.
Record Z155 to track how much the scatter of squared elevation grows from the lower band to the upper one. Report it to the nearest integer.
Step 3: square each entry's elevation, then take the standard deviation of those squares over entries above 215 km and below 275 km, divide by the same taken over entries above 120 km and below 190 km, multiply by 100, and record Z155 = 44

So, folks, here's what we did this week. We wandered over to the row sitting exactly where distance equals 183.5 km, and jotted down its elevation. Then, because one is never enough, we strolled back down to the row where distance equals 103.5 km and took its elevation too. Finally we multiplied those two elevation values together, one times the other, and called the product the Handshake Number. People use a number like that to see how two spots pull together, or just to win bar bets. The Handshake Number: 31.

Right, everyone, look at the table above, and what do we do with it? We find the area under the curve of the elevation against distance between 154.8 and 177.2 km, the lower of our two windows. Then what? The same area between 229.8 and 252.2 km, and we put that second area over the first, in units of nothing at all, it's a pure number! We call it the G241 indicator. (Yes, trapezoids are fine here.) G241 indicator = 1.15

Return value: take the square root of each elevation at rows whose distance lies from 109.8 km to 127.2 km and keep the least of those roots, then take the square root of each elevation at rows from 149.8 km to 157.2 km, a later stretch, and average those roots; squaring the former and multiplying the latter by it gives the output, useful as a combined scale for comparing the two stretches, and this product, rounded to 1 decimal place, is 14.3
